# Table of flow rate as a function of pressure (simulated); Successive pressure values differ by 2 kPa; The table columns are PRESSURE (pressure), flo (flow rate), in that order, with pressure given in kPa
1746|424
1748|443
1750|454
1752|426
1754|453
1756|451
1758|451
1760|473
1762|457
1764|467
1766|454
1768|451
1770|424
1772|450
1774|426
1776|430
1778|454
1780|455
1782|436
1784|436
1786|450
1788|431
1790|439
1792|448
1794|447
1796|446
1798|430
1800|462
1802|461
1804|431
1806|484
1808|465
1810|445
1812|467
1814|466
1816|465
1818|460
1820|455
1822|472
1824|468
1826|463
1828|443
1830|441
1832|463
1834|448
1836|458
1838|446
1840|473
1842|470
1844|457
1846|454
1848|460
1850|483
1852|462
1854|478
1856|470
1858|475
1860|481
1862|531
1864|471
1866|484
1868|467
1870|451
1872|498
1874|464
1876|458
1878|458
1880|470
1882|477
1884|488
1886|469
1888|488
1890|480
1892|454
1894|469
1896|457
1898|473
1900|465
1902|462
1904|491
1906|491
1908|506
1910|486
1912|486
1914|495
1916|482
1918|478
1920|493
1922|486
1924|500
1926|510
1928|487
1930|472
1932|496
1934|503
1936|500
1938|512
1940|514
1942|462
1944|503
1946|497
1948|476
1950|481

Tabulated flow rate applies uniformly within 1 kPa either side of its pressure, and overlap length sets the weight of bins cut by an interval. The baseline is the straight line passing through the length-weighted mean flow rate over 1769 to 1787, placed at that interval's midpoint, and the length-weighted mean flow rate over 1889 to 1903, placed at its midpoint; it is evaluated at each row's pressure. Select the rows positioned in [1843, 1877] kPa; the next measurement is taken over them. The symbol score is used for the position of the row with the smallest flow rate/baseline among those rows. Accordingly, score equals 1870 kPa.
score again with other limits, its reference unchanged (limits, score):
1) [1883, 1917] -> 1892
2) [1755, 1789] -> 1770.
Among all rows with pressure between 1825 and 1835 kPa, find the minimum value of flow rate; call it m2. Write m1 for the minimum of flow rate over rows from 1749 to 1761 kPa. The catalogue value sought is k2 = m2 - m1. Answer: 15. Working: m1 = 426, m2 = 441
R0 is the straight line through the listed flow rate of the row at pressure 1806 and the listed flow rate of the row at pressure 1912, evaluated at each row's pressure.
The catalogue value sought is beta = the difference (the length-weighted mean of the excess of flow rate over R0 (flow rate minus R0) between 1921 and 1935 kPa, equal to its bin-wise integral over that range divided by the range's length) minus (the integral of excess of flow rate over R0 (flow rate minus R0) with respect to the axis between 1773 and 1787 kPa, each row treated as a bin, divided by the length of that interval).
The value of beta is 50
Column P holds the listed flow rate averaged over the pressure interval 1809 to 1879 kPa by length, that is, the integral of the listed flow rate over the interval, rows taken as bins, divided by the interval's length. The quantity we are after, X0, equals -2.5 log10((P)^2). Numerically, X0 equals -13.3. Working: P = 466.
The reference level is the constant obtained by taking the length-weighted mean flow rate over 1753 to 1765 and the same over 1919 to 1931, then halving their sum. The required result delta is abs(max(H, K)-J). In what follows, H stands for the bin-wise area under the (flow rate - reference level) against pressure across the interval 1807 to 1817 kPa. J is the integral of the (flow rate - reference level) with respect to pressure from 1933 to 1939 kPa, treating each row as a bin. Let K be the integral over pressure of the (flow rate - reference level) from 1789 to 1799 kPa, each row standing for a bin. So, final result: 314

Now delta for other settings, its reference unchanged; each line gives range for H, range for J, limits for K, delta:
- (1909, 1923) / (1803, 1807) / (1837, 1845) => 232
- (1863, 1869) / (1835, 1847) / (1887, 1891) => 220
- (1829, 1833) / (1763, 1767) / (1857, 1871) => 128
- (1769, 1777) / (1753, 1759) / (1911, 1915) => 202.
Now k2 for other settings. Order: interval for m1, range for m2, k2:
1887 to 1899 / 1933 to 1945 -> 8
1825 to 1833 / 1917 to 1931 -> 31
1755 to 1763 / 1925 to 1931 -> 21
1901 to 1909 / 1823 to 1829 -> -19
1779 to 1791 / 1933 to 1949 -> 31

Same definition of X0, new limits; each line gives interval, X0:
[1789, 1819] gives -13.3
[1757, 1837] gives -13.3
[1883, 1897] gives -13.4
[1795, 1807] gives -13.3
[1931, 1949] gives -13.5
